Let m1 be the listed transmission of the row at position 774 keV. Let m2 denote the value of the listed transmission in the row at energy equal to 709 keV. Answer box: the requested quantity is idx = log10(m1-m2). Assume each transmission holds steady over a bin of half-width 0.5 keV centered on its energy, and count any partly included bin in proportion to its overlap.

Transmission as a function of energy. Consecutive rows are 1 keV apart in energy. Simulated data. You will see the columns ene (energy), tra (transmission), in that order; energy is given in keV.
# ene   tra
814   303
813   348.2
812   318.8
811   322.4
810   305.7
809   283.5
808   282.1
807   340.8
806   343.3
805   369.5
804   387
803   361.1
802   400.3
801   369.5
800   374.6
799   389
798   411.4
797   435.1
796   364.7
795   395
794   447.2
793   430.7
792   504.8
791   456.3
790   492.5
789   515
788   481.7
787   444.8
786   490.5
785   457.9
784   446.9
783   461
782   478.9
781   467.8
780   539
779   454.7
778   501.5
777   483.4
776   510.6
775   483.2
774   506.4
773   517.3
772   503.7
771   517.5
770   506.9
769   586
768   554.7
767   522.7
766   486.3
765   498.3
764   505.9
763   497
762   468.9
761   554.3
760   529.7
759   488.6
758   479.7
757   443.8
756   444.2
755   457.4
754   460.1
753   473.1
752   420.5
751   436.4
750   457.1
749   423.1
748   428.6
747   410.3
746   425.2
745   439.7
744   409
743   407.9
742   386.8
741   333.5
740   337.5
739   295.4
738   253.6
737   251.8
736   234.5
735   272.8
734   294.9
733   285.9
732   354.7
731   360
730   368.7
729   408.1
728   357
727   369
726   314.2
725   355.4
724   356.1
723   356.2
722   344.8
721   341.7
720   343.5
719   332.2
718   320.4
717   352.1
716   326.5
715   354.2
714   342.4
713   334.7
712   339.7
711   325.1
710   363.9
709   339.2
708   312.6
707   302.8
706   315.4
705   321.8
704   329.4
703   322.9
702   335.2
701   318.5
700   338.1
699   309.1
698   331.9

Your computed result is 2.2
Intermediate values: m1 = 506.4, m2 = 339.2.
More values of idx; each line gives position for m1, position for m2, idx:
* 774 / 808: 2.4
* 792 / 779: 1.7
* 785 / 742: 1.9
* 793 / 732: 1.9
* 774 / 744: 2.0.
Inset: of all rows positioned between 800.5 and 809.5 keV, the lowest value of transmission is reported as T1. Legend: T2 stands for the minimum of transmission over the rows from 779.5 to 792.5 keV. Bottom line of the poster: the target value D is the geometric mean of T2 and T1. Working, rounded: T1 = 282.1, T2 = 444.8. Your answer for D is 354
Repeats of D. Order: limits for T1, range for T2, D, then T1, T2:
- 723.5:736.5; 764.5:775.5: 337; 234.5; 483.2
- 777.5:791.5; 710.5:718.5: 378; 444.8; 320.4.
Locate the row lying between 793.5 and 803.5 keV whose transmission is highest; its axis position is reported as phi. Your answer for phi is 794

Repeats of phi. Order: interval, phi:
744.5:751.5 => 750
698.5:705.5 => 700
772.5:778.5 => 773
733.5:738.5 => 734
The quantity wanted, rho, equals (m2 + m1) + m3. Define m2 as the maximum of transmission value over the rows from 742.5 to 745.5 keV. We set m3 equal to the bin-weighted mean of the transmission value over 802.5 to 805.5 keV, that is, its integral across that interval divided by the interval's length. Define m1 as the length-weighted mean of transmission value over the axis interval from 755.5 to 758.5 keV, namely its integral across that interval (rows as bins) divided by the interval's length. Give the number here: 1268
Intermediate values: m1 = 456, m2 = 439.7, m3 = 373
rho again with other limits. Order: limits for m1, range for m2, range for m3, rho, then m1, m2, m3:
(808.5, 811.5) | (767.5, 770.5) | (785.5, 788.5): 1362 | 304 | 586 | 472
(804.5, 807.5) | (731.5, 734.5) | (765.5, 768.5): 1227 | 351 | 354.7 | 521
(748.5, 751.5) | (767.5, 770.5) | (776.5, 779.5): 1505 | 439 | 586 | 480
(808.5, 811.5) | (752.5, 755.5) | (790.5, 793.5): 1241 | 304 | 473.1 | 464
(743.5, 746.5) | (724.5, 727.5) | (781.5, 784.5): 1256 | 425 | 369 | 462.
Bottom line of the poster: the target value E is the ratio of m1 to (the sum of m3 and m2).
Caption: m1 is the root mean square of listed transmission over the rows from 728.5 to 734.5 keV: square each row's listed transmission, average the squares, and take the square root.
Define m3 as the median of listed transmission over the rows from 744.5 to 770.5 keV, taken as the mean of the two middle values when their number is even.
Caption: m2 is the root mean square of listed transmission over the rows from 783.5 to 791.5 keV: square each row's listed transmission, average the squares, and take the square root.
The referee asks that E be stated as 0.37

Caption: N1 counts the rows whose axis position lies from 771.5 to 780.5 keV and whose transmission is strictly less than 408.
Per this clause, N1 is 0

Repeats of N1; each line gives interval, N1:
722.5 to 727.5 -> 5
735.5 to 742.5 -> 7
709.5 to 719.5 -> 10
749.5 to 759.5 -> 0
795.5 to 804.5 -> 7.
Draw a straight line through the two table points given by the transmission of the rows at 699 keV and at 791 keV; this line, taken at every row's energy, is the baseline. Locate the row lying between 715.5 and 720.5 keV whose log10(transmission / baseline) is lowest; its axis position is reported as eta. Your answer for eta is 718 keV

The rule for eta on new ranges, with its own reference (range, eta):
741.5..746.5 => 742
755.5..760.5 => 757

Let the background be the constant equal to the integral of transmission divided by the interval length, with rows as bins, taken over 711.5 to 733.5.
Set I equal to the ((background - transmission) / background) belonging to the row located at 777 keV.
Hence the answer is -0.40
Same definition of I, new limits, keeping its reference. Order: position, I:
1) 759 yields -0.41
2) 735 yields 0.21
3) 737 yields 0.27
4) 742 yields -0.12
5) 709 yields 0.02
